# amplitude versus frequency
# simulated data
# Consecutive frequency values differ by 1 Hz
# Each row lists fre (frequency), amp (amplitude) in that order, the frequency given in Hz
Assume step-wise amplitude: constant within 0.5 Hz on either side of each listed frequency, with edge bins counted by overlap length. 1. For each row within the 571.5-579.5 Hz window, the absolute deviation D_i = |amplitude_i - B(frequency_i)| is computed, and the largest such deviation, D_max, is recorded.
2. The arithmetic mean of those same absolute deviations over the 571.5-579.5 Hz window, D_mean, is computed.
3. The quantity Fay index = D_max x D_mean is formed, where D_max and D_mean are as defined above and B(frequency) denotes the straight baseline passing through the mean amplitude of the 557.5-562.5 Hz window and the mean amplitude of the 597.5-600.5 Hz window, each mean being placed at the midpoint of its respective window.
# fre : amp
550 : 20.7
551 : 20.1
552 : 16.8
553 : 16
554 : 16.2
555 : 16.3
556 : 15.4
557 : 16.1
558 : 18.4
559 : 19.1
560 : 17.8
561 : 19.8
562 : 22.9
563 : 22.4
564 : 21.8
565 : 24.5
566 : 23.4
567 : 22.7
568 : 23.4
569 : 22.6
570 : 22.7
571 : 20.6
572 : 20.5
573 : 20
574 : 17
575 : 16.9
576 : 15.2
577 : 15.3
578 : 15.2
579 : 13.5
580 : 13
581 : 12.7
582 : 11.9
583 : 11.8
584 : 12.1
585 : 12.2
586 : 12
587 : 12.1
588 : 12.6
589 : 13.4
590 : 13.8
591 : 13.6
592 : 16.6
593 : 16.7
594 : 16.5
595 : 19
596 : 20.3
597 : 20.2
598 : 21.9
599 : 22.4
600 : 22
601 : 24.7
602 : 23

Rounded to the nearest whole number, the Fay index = 29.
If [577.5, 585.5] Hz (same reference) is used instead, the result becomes 76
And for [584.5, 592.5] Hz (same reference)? 75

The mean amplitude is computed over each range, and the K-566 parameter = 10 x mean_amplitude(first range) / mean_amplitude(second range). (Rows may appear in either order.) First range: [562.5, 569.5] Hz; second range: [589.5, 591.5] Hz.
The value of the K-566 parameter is 16.8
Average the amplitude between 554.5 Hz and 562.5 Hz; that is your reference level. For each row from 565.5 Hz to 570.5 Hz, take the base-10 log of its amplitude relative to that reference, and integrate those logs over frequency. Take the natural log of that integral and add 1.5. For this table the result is 0.8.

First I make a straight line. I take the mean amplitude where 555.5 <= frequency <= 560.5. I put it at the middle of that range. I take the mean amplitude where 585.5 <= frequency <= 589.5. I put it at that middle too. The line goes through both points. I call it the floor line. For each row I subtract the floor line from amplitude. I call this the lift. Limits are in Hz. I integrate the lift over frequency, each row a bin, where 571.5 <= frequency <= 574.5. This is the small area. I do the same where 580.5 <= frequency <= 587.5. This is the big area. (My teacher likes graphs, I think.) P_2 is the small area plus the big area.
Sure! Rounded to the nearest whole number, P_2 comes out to 6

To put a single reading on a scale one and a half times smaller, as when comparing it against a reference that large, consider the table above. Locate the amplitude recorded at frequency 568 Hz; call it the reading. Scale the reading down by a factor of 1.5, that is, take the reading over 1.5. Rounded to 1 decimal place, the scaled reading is 15.6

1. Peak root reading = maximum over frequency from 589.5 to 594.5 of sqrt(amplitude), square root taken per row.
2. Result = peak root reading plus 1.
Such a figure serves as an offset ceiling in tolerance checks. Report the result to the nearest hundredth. 5.09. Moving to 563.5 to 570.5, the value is 5.95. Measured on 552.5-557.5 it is 5.04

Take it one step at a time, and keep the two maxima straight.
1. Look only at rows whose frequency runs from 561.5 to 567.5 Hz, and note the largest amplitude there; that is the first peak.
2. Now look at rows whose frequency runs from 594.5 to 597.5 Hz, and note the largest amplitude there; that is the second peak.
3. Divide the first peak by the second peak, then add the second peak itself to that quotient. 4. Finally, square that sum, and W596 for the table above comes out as 463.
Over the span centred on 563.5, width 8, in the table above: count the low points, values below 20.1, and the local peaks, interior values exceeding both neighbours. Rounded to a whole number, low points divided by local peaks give 1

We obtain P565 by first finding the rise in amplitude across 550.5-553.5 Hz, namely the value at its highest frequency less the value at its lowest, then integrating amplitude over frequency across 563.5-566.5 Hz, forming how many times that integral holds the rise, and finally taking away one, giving -18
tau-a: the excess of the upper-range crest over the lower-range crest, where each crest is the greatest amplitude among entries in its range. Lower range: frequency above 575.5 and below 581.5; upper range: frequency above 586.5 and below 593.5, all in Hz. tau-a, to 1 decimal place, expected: 1.4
